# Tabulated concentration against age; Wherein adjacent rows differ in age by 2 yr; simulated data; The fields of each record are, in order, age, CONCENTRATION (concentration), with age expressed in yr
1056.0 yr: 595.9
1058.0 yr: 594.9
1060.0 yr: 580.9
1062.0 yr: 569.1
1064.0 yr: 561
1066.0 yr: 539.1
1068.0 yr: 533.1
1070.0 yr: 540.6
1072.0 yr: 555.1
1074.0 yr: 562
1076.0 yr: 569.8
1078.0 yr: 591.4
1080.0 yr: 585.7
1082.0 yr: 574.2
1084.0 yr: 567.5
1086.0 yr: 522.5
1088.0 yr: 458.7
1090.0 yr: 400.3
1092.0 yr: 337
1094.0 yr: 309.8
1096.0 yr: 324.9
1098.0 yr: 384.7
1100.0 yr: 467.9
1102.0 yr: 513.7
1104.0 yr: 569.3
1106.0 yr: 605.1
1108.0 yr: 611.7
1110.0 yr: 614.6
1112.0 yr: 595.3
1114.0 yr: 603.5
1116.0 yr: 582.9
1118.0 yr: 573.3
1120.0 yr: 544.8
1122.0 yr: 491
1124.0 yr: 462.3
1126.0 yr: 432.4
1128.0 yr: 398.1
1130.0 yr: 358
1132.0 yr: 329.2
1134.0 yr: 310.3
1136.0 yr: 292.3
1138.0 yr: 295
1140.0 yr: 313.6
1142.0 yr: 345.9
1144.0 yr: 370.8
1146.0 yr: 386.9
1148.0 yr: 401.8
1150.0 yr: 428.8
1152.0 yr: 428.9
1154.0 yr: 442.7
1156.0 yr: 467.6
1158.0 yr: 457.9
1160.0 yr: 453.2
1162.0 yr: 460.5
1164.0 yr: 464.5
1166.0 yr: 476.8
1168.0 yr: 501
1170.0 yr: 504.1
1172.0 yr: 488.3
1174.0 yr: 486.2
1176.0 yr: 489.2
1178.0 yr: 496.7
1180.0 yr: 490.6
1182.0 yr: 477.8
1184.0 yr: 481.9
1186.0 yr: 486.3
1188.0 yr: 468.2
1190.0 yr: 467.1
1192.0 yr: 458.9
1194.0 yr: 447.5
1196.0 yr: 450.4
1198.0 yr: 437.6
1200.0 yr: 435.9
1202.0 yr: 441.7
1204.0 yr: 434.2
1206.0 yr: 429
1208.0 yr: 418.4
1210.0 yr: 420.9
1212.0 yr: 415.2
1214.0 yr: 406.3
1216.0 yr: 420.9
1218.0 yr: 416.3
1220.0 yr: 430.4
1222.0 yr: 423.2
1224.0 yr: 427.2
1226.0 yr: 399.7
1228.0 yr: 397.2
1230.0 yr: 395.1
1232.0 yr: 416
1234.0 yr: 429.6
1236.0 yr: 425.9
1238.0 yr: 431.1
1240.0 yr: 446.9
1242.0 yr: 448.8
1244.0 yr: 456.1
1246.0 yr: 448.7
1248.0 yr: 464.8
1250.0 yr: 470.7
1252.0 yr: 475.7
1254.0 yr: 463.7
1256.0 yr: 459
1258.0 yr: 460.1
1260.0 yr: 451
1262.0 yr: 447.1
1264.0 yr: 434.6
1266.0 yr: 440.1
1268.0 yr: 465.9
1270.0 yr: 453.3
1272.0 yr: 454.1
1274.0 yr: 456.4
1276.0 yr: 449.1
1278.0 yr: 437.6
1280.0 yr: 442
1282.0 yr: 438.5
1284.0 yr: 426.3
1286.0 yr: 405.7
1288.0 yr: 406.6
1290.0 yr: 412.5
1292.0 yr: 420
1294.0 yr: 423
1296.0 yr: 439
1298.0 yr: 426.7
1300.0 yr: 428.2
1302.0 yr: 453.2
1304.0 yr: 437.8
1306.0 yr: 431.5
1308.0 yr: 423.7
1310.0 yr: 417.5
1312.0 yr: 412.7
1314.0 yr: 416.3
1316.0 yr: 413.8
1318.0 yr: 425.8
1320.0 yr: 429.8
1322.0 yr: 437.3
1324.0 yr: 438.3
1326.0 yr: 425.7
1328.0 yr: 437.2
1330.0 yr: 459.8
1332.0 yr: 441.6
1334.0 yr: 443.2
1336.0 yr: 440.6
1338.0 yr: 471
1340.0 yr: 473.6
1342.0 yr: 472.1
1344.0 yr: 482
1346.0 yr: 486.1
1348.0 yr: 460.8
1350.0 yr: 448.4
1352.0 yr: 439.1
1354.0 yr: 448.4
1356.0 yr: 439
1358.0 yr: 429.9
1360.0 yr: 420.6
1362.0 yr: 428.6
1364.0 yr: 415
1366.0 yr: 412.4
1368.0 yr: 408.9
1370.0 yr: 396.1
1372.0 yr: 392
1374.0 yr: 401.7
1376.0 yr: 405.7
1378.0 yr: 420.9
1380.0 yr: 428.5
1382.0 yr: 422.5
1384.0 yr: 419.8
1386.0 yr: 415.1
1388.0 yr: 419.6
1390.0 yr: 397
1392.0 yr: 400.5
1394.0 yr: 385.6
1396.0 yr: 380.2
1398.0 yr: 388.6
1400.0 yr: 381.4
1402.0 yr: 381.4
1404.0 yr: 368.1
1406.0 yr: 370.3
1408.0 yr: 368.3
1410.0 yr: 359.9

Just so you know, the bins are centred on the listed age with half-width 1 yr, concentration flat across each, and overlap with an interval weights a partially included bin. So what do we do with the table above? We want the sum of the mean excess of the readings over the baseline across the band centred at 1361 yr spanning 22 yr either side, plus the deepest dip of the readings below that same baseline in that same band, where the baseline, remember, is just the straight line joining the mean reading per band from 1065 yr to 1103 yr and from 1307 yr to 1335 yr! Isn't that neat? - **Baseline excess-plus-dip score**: 38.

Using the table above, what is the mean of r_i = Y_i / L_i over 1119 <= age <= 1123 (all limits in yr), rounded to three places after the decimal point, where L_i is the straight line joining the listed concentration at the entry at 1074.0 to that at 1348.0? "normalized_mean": 0.951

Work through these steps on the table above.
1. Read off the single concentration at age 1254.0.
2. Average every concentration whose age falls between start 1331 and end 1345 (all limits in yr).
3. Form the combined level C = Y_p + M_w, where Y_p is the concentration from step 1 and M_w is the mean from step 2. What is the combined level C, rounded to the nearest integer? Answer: 924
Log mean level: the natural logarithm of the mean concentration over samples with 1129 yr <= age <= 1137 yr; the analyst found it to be 5.78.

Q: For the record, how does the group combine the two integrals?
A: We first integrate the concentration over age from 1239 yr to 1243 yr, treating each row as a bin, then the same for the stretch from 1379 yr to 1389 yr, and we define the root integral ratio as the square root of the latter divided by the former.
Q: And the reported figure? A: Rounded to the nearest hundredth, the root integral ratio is 1.53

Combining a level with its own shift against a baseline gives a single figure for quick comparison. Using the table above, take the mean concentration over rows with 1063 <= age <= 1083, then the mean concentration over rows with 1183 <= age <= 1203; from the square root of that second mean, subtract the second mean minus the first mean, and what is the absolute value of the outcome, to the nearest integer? 125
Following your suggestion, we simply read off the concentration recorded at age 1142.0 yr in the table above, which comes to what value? 345.9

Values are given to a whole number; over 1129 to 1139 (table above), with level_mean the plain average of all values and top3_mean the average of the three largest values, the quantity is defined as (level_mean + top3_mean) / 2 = 325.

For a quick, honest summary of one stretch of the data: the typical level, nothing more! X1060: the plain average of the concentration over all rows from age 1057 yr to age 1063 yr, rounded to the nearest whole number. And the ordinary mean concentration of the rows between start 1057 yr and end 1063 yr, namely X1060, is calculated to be 582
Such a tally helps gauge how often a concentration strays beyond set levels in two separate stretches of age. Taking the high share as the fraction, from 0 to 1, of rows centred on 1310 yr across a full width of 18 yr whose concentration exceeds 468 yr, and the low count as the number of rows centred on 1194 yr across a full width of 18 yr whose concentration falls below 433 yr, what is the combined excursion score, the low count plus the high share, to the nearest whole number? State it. 0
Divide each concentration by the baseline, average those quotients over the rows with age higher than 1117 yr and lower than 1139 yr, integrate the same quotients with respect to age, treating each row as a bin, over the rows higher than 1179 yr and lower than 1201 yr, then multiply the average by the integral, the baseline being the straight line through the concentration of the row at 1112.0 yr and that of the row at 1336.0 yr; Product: 13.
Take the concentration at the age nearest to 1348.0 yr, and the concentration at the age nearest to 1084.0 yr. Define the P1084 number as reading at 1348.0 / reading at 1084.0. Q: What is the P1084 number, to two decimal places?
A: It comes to 0.81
